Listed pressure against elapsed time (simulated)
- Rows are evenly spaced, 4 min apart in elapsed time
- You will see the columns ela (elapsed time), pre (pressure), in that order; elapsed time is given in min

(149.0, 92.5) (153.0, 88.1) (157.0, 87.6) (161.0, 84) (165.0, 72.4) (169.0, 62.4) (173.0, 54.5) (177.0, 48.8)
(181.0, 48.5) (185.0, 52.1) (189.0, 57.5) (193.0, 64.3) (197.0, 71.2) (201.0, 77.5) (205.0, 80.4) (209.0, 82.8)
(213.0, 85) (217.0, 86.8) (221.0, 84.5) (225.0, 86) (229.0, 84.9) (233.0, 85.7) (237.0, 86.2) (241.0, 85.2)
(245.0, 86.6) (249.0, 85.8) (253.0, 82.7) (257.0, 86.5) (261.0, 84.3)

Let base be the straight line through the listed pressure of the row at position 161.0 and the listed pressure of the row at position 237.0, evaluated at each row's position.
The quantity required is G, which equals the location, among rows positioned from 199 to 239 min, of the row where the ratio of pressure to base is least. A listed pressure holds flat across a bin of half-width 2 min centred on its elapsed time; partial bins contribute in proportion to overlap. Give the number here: 201.0 min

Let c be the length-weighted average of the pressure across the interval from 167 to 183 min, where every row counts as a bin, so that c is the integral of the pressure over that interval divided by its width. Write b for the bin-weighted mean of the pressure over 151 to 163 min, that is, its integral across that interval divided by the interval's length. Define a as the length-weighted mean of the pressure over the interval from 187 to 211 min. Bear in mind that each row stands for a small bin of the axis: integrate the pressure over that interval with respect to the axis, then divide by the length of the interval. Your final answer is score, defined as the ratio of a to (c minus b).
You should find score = -2.2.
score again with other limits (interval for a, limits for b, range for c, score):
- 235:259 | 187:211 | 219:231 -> 6.7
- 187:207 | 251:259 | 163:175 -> -3.3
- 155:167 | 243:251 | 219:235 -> -87.9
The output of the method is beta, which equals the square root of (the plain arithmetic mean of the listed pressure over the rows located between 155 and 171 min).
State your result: 8.8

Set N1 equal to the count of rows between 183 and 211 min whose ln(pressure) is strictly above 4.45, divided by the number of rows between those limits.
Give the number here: 0.00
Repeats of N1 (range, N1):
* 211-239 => 0.57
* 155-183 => 0.14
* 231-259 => 0.71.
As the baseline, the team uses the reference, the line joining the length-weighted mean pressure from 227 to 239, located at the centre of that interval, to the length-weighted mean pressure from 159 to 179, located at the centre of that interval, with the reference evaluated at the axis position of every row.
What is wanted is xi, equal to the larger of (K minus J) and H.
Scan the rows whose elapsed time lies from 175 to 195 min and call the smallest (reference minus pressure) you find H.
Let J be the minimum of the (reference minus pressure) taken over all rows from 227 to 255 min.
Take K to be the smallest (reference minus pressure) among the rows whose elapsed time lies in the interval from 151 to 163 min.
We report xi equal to 8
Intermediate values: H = 8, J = -1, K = -29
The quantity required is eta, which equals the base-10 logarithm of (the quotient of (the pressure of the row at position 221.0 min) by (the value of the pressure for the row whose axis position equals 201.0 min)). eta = 0.0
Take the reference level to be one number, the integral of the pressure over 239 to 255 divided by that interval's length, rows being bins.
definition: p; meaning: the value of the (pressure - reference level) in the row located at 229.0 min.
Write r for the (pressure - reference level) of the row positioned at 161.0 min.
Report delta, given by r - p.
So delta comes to -1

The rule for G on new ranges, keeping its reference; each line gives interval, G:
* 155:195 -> 181.0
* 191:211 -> 193.0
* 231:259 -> 253.0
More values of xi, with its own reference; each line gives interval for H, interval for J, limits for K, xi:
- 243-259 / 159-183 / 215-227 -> 16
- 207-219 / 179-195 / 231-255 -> -6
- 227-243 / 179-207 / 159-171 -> -1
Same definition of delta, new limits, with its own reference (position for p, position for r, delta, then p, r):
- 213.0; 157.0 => 3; -0.1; 3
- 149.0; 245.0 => -6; 7.4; 2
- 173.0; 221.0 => 30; -30.6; -1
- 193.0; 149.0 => 28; -20.8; 7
